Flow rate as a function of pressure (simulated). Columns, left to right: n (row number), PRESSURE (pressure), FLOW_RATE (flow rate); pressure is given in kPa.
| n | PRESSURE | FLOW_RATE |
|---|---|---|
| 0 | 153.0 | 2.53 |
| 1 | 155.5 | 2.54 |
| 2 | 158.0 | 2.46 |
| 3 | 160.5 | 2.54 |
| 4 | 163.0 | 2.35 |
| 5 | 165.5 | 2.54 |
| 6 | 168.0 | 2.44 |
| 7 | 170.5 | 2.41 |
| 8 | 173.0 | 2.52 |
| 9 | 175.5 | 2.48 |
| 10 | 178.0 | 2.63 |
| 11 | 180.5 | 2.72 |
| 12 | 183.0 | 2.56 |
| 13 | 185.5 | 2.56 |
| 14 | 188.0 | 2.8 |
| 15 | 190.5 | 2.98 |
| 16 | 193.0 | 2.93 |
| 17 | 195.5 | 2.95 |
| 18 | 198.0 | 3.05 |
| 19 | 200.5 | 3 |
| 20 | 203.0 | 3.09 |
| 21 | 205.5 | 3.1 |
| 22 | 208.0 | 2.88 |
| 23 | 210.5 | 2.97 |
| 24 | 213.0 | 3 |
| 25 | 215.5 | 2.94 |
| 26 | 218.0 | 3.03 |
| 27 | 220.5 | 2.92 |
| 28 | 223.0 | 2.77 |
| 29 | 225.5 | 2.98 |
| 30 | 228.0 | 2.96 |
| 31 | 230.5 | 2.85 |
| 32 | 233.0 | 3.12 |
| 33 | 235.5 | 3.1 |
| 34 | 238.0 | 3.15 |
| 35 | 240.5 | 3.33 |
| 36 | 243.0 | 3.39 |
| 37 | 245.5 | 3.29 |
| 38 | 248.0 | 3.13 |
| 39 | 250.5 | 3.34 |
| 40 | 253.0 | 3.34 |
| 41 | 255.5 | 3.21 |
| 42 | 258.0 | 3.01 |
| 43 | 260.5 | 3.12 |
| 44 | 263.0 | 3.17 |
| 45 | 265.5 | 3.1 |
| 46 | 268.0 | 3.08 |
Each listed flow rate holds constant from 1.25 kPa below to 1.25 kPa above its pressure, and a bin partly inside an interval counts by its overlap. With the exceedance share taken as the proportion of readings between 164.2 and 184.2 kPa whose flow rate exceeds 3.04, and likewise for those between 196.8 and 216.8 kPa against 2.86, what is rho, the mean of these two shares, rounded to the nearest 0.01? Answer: 0.50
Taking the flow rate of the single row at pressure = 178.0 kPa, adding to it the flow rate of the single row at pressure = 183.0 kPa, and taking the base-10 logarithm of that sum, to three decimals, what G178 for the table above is 0.715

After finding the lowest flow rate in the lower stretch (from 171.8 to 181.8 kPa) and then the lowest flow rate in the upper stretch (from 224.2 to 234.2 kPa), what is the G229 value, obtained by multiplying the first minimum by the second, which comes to 7.1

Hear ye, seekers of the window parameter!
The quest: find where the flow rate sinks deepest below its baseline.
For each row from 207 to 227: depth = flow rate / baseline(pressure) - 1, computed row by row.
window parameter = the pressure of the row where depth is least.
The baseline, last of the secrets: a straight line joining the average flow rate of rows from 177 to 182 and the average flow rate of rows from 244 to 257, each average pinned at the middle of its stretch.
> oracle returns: 223.0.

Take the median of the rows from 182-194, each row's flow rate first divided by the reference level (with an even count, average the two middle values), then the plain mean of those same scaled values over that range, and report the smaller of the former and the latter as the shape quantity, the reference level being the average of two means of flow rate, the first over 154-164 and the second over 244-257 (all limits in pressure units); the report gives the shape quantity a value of 0.96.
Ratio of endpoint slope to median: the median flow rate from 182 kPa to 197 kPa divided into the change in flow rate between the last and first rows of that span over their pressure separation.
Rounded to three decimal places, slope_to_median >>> 0.011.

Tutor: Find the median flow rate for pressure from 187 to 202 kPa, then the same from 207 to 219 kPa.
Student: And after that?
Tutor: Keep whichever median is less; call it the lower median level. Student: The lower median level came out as 2.965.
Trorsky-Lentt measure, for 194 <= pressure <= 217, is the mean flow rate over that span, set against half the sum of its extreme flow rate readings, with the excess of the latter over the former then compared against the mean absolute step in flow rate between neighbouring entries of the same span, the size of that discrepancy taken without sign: 0.09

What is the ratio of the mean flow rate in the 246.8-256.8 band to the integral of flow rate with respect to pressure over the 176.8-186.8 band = 0.124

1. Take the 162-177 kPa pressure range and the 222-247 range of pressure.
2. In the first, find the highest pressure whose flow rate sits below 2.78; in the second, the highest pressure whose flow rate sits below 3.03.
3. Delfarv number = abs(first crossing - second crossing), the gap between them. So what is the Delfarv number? 55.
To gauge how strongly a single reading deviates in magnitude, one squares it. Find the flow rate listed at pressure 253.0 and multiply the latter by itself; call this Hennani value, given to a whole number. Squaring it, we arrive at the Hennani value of 11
